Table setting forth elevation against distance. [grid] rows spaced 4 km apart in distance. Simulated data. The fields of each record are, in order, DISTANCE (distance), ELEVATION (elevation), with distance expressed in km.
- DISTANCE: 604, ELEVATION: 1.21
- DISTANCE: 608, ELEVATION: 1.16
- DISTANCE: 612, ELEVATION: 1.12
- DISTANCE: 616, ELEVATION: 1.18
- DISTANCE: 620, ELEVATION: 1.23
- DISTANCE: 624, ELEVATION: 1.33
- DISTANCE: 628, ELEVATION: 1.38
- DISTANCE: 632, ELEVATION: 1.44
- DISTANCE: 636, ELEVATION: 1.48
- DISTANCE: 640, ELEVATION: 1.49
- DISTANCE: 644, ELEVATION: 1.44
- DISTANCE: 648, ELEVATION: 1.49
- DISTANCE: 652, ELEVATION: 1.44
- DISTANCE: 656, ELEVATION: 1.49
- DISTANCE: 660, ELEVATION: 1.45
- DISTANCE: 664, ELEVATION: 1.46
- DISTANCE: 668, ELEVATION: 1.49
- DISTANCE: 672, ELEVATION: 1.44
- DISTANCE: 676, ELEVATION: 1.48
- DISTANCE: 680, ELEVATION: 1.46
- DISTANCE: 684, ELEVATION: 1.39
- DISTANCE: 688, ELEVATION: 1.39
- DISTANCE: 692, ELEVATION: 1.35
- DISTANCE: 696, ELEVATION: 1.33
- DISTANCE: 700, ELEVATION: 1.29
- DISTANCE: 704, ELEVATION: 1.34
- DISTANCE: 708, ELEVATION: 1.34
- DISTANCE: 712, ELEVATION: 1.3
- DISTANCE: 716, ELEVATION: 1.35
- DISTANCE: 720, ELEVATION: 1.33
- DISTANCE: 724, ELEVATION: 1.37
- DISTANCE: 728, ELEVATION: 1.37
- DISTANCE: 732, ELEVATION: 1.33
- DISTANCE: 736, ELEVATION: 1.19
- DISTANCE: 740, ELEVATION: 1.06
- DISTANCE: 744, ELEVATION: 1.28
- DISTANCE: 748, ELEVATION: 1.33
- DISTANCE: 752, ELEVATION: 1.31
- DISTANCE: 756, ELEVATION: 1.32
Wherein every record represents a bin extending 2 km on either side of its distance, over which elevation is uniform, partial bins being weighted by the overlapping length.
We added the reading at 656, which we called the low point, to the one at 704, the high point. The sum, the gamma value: 2.83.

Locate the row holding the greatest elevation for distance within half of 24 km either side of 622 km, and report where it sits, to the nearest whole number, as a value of 632 km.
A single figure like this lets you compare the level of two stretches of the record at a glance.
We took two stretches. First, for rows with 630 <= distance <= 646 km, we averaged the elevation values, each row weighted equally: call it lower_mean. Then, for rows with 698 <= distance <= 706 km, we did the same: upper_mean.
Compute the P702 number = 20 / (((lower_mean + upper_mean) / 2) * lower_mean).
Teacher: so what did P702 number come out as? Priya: 9.8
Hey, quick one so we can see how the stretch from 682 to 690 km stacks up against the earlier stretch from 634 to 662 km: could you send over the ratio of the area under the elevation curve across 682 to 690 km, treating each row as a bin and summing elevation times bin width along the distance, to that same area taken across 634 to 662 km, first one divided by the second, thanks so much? 0.27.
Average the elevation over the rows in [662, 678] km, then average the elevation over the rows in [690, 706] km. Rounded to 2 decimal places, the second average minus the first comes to -0.14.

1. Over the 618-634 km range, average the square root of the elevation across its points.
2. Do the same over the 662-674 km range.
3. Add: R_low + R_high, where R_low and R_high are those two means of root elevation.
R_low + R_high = 2.37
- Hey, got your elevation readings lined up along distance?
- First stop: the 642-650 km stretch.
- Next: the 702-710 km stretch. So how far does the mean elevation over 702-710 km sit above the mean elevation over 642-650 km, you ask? -0.125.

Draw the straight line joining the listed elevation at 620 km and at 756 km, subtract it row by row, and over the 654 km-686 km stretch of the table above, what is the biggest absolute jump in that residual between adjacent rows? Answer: 0.073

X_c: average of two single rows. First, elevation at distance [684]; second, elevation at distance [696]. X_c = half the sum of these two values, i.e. 1.36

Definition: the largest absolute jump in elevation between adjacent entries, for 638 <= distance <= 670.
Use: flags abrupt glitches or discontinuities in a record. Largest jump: 0.050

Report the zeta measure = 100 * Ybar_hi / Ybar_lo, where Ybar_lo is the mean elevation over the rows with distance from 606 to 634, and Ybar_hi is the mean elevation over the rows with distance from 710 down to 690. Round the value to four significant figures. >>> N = 105.3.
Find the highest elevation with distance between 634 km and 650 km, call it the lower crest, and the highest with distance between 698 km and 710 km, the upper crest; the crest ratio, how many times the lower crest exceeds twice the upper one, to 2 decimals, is 0.56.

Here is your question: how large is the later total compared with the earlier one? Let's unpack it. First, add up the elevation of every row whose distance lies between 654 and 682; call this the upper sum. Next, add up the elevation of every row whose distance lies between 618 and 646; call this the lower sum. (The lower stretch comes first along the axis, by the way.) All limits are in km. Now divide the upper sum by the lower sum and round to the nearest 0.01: 1.05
